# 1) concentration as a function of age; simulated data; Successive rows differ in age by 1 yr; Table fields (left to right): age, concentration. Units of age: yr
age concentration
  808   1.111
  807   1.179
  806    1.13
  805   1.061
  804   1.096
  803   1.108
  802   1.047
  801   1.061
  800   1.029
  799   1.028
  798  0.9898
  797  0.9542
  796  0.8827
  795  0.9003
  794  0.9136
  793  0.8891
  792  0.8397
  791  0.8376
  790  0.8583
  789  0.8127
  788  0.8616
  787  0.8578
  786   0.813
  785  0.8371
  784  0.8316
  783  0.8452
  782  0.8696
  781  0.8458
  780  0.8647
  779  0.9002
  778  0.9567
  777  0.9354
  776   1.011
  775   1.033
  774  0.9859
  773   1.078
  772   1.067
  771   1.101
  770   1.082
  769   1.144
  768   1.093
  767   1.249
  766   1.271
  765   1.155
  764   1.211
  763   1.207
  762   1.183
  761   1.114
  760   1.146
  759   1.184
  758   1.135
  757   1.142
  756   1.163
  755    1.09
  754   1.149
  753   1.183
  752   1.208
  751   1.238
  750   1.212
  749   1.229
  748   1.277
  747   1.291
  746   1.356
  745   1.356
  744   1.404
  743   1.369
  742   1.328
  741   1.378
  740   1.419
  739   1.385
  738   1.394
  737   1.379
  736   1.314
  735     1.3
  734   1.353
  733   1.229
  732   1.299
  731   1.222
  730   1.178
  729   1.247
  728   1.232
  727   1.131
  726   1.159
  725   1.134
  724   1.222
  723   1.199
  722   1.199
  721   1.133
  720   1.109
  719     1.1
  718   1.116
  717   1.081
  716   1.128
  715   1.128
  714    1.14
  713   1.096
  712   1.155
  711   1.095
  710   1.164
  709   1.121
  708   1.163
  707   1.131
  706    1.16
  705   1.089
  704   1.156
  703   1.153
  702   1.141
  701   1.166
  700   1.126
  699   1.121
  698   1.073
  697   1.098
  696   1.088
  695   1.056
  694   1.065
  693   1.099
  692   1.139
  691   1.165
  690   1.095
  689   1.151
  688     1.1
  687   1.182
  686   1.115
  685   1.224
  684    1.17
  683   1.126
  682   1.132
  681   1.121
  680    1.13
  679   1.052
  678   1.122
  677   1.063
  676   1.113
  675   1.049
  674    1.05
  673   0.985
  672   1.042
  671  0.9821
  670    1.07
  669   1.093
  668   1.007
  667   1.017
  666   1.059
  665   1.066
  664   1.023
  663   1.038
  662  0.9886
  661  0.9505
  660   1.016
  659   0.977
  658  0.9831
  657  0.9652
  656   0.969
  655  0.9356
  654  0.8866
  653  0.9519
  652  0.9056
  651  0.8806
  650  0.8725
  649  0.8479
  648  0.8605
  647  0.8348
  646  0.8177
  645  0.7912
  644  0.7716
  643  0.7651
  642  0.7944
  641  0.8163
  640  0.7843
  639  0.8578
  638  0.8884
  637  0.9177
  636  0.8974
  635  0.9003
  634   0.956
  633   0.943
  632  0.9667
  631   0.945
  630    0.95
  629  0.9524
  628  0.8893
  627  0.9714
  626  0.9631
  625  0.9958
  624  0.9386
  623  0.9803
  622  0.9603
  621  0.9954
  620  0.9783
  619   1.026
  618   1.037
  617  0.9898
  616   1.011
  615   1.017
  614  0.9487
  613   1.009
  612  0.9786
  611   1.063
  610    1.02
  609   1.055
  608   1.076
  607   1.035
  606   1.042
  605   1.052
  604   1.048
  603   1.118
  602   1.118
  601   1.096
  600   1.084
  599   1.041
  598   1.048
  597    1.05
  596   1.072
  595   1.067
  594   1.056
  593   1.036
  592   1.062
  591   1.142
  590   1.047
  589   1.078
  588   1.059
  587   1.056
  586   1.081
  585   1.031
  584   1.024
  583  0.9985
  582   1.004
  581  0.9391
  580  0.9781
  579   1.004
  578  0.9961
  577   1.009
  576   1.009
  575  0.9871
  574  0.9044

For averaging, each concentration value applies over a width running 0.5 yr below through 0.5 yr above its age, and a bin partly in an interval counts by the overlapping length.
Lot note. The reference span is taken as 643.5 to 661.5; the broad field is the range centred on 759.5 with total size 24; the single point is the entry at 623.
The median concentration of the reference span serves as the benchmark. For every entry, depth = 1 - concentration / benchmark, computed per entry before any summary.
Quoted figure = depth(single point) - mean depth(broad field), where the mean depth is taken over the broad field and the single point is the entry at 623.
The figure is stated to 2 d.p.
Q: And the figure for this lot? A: 0.22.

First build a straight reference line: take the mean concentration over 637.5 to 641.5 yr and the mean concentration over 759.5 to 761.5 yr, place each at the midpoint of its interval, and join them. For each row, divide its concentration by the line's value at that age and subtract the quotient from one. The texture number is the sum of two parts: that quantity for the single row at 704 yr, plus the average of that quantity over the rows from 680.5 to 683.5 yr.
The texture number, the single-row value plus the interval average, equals -0.36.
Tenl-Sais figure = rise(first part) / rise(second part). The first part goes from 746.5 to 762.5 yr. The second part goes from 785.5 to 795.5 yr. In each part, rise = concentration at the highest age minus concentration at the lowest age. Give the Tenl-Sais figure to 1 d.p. -1.2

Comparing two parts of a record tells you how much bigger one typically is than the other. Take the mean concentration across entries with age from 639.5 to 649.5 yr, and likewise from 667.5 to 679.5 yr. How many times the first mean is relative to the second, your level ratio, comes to 0.77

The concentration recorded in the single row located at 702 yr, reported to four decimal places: 1.1410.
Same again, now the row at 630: 0.9500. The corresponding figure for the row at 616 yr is 1.0110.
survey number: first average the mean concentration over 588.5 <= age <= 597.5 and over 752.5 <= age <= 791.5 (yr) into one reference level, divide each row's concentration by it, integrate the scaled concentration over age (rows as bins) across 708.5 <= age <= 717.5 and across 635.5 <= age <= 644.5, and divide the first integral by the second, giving 1.35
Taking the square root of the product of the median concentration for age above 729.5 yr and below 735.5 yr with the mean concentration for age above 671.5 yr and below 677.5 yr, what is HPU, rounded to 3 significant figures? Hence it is 1.15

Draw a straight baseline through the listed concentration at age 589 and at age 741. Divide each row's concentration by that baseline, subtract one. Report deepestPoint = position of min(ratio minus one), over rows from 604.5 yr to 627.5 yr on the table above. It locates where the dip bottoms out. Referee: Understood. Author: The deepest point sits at 624 yr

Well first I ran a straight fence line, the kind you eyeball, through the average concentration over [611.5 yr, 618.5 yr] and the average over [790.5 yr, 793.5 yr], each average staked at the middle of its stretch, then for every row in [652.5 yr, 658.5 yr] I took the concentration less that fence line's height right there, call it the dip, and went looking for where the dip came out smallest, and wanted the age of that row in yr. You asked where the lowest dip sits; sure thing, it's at 654 yr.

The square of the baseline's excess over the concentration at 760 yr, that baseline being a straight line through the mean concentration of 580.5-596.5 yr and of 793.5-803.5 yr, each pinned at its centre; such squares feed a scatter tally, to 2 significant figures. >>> 0.021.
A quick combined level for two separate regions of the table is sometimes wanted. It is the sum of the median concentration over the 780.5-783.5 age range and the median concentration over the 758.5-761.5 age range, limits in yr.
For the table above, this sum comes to 1.99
